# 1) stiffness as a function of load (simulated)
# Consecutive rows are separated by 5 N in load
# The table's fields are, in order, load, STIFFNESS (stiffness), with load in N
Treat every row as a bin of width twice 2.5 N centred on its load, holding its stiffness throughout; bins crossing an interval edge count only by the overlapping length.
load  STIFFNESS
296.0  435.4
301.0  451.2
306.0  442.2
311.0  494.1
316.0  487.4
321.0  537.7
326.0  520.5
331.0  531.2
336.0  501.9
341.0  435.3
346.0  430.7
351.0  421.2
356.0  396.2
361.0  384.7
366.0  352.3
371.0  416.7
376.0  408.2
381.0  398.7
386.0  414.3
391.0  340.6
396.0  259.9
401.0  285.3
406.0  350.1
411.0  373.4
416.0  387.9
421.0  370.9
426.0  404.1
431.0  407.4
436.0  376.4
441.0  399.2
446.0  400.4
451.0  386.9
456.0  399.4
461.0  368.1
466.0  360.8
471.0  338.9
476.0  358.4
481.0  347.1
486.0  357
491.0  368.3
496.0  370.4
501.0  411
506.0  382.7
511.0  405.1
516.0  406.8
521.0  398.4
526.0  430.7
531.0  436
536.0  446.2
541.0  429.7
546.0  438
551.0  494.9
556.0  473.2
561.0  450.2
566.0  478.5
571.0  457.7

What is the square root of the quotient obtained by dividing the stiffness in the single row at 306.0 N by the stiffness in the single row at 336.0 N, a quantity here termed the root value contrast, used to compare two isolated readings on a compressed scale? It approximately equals 0.94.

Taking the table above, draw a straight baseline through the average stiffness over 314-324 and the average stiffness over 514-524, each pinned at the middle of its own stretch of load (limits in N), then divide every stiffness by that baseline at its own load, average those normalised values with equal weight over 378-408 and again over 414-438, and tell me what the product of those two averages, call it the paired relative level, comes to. 0.62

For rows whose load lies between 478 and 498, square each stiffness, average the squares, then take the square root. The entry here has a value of 361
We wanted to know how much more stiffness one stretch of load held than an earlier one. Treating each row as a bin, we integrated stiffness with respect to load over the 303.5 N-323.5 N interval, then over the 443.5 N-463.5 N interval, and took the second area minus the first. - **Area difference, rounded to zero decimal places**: -2033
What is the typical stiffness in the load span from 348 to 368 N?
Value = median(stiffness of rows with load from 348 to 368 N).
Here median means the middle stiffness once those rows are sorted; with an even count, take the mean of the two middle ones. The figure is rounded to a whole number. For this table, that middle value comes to 390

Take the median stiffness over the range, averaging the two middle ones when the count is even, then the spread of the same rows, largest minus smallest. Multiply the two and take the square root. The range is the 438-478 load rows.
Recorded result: 152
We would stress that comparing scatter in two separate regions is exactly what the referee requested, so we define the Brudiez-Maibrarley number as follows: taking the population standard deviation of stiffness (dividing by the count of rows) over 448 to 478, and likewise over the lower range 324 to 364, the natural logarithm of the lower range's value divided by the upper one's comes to 1.0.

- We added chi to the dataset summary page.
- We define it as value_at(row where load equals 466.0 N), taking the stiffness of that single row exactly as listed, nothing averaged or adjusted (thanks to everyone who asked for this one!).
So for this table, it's 360.8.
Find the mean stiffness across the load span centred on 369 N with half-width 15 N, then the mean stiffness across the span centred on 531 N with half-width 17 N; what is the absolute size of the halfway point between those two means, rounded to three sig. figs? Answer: 410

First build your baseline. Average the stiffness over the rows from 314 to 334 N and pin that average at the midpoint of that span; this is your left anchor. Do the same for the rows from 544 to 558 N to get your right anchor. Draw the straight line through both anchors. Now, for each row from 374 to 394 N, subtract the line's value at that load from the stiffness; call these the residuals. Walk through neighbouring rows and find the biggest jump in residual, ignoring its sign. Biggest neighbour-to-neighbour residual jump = 73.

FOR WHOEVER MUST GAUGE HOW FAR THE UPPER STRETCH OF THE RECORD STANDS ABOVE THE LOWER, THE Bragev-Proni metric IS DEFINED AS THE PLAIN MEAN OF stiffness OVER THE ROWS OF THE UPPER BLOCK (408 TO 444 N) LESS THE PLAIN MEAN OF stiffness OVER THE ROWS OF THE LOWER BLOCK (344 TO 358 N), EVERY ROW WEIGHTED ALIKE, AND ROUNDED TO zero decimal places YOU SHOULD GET -28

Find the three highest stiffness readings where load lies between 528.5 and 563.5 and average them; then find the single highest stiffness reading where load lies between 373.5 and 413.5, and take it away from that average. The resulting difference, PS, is 58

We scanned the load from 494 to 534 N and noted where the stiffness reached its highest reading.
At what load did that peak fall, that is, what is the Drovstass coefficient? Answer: 531.0 N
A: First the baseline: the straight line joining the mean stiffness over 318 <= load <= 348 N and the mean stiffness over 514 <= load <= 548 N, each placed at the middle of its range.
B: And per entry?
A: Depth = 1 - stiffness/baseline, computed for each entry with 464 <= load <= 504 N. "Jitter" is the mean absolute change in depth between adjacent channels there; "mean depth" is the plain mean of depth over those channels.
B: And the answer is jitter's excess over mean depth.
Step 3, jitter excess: -0.14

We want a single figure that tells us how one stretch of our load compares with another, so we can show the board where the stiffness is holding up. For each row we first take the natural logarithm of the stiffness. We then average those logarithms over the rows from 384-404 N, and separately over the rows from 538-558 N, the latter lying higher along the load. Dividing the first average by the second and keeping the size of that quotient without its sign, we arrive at 0.941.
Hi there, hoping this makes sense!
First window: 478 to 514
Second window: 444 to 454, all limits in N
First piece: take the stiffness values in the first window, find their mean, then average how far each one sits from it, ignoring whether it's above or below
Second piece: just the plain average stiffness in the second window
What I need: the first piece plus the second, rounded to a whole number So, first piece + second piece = 413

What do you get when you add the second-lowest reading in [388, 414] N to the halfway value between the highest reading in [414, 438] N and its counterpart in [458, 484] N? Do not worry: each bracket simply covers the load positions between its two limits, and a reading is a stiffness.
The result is 673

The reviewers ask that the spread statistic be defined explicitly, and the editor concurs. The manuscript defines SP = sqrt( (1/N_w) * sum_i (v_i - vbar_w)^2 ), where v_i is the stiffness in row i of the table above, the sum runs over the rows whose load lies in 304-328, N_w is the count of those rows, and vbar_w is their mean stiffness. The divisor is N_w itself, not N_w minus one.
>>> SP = 33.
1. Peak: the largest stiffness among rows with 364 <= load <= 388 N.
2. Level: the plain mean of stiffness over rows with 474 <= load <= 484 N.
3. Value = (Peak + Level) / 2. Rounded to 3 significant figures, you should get 385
